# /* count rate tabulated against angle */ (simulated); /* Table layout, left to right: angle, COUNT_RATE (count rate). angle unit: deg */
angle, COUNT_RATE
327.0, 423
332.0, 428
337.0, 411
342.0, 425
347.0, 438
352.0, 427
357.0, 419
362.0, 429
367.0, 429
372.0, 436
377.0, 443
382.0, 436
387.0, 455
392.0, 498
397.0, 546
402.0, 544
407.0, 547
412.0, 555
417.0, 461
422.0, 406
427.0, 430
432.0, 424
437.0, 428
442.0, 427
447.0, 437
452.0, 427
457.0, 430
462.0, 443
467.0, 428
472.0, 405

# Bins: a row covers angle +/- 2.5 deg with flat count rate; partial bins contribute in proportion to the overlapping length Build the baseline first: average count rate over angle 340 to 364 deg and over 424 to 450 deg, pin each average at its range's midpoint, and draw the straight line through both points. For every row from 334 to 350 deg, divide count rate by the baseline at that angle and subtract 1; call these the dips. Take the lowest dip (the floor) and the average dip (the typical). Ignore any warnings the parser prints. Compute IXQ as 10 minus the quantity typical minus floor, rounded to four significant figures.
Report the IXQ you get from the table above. 9.968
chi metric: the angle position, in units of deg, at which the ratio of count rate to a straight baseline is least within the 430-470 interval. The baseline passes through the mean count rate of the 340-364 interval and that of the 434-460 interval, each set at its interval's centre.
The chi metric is 432.0 deg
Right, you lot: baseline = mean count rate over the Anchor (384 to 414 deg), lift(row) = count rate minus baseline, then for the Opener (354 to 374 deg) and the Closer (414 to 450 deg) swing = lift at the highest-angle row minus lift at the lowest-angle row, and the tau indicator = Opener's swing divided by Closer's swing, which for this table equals -0.7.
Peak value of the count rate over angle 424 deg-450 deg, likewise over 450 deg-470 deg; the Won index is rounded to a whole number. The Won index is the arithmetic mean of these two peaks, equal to 440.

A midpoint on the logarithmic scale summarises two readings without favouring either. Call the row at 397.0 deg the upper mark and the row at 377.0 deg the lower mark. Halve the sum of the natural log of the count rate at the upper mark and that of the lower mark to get 6.20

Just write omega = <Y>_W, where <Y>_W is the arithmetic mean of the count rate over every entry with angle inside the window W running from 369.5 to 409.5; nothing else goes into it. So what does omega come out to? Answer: 488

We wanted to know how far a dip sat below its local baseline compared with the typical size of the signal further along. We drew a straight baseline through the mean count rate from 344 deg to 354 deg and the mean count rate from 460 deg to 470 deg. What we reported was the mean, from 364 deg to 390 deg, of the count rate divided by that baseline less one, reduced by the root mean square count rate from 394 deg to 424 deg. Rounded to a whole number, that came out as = -513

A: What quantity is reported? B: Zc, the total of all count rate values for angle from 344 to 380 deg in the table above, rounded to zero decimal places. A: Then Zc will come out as 3021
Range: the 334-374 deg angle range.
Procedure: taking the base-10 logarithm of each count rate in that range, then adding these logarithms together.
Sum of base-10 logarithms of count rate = 21.0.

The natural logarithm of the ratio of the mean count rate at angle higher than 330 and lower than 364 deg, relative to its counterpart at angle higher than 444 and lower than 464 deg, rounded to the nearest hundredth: -0.02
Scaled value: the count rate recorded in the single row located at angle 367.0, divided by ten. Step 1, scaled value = 42.9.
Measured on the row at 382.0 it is 43.6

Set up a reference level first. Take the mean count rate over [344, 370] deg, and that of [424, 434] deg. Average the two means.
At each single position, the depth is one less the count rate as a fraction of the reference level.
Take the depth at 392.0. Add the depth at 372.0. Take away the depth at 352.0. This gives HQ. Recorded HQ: -0.19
